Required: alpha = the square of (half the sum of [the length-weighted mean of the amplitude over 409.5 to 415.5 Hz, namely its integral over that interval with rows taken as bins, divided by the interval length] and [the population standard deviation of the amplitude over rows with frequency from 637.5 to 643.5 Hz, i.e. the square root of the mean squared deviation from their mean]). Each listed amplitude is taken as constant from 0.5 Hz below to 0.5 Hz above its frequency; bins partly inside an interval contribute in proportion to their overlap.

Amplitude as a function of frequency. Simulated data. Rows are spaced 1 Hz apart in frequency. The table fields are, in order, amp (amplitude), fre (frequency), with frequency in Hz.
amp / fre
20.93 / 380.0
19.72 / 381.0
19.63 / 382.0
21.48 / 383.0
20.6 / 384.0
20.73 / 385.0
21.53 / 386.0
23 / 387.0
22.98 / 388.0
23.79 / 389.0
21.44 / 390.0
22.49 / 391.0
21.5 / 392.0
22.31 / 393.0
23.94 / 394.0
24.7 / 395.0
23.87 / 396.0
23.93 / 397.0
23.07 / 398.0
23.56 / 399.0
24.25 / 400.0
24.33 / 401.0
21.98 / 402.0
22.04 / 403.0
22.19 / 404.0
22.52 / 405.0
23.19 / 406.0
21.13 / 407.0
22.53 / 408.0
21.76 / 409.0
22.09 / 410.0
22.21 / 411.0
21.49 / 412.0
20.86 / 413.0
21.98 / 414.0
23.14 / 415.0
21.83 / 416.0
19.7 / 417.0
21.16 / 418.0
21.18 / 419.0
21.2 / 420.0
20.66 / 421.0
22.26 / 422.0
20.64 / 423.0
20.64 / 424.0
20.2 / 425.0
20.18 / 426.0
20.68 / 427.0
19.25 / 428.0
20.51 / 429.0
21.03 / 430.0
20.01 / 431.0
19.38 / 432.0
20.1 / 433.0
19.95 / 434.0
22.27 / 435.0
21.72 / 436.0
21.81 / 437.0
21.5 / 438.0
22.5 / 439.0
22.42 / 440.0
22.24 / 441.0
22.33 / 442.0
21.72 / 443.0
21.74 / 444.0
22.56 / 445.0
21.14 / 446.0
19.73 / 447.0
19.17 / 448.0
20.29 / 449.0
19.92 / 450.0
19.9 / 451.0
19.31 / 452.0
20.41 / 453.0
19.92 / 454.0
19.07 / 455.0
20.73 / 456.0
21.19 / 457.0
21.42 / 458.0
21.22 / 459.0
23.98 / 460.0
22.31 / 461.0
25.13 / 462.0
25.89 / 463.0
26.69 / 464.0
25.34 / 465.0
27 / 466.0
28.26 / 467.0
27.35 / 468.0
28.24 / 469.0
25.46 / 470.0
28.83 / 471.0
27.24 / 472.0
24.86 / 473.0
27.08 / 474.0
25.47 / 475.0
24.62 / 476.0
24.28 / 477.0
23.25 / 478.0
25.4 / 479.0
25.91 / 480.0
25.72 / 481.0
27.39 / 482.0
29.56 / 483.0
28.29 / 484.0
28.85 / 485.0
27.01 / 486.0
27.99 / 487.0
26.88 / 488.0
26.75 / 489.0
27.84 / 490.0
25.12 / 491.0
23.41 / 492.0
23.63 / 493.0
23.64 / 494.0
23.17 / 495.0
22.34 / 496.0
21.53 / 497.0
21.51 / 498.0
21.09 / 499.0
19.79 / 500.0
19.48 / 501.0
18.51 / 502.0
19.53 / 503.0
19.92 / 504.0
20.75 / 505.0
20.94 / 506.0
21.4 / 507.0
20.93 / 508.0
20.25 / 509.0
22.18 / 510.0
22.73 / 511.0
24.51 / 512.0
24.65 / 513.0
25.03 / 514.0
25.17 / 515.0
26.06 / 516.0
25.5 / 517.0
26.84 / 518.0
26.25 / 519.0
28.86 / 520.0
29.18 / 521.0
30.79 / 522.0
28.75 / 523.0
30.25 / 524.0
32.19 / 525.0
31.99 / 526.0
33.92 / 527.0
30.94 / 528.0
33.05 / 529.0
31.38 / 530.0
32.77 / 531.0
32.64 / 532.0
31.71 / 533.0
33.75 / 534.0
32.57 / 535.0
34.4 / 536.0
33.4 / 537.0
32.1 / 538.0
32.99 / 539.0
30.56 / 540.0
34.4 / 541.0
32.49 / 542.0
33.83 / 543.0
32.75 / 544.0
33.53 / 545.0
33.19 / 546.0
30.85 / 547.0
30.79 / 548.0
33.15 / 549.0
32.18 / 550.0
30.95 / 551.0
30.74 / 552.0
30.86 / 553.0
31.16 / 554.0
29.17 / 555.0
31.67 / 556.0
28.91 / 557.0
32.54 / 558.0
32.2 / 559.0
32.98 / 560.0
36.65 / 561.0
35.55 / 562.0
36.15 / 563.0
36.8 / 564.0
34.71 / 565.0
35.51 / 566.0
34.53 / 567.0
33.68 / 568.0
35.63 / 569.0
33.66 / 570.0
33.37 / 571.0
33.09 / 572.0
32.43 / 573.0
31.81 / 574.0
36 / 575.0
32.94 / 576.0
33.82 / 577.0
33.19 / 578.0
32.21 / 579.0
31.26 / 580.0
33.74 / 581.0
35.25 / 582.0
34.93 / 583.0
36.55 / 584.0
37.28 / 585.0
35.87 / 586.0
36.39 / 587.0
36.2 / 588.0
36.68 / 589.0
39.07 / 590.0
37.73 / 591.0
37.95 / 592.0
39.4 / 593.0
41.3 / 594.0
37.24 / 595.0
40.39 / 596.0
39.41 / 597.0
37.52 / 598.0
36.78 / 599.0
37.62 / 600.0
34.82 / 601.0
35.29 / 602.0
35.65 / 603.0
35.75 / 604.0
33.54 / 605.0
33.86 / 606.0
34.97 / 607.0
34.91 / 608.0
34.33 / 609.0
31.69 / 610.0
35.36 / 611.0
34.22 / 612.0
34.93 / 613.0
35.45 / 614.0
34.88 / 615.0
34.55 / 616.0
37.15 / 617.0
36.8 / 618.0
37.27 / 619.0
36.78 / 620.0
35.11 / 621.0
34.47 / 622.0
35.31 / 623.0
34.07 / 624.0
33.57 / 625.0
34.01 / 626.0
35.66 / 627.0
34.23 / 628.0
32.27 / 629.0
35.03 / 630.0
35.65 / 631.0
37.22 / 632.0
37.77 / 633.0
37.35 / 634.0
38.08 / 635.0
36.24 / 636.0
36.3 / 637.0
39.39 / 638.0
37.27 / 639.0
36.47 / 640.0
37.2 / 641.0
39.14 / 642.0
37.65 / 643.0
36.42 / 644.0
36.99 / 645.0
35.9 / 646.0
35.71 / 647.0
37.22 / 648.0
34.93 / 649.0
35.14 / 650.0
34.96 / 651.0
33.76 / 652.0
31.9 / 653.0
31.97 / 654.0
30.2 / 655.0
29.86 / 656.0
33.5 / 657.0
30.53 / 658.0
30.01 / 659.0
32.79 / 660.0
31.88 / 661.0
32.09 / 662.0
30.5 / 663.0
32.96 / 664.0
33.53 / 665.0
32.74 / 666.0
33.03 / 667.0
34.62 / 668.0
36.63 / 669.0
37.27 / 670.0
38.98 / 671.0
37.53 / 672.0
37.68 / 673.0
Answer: 132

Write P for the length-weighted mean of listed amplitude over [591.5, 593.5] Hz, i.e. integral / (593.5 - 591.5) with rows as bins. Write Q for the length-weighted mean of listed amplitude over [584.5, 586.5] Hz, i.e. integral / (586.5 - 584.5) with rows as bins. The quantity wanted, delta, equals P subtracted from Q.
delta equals -2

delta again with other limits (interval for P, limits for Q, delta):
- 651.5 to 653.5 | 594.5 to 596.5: 6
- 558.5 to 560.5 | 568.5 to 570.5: 2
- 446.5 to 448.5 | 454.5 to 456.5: 0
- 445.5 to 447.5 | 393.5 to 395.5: 4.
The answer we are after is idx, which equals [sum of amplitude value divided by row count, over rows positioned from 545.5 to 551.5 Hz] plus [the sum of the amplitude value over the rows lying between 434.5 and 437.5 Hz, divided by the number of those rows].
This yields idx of 54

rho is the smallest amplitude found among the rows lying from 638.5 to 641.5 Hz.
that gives 36.47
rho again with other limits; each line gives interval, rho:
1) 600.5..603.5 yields 34.82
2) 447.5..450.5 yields 19.17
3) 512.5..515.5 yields 24.65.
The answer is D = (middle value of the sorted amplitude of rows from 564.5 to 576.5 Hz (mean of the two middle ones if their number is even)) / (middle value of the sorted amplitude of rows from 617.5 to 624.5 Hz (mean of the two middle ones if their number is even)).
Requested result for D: 1.0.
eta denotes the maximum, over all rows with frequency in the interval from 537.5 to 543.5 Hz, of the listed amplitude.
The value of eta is 34.4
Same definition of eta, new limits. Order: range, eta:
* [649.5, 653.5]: 35.14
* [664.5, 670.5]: 37.27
